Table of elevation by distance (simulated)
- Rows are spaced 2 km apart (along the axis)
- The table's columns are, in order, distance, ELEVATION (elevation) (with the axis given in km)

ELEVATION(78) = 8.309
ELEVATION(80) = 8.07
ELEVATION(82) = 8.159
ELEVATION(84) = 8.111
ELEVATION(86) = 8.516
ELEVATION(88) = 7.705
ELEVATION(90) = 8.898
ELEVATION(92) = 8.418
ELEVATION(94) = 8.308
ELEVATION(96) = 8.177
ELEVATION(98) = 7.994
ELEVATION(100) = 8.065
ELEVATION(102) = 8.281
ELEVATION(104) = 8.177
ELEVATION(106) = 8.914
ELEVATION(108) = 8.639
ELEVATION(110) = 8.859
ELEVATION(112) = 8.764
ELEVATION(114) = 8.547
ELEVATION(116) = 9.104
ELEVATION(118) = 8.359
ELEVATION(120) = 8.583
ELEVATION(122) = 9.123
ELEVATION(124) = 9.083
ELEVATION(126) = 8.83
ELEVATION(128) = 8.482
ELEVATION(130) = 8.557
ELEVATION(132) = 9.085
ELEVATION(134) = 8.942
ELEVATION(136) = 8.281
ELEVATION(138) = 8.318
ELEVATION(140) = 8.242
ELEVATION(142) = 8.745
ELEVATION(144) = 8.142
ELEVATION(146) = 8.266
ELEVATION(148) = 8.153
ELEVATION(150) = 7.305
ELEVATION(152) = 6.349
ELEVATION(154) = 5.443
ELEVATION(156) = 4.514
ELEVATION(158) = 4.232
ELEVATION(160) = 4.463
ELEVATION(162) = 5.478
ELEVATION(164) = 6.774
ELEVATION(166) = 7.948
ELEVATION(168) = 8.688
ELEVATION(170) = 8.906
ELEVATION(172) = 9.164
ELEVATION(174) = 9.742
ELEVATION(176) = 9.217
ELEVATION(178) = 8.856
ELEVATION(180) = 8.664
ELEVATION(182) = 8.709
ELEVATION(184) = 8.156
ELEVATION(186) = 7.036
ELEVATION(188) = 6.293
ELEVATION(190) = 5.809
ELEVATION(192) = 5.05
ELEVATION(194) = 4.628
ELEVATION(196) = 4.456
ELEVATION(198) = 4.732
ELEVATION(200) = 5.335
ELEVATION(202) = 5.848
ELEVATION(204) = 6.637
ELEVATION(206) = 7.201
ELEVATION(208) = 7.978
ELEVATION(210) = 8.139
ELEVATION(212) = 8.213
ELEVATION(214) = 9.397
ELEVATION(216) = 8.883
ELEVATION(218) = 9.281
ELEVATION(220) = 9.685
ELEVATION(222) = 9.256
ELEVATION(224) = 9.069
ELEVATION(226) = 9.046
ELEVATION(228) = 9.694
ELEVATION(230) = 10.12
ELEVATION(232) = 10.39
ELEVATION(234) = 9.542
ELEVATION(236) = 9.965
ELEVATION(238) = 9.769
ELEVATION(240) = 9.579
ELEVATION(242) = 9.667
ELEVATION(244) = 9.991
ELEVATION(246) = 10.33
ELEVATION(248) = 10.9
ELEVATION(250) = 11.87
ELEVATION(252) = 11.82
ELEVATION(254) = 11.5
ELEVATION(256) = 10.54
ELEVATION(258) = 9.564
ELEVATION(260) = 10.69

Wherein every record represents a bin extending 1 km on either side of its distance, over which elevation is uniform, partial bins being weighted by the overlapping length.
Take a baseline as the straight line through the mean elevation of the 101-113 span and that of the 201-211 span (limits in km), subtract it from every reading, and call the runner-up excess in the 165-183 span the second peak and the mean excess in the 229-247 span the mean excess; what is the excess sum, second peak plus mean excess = 4.9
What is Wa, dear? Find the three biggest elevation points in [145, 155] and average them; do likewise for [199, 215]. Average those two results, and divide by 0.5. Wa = 16.5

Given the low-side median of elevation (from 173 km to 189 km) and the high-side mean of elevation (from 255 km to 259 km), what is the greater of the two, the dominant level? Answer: 10.1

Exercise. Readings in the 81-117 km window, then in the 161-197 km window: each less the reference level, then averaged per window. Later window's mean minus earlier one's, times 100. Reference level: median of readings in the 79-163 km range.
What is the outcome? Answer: -100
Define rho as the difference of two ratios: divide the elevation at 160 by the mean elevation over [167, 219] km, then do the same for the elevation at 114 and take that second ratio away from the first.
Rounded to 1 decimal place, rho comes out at -0.5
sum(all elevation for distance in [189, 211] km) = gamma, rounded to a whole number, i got 66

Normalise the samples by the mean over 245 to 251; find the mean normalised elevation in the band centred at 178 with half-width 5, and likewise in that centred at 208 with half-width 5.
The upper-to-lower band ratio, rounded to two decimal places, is 0.84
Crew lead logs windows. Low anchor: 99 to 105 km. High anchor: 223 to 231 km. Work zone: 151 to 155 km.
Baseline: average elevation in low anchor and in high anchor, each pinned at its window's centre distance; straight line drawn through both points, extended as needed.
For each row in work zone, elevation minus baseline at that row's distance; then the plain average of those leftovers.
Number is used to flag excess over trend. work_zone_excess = -2.8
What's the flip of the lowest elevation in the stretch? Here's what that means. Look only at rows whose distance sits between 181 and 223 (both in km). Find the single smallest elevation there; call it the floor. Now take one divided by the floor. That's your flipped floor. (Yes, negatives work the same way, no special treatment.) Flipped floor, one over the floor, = 0.224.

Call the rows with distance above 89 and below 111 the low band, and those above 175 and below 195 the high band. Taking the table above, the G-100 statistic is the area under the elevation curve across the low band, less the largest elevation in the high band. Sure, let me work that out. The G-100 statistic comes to 176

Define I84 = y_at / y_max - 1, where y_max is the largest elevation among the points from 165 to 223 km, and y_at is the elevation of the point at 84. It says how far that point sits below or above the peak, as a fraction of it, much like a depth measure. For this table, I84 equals -0.17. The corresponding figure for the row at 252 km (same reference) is 0.21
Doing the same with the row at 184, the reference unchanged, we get -0.16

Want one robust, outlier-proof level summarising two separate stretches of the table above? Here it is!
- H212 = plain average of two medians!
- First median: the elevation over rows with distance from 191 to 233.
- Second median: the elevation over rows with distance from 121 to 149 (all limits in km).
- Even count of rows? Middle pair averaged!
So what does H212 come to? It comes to 8.4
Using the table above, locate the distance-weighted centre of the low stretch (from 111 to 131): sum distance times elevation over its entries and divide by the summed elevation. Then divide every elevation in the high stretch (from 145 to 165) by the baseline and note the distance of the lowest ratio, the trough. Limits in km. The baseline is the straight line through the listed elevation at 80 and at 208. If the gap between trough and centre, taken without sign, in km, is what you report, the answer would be 37.0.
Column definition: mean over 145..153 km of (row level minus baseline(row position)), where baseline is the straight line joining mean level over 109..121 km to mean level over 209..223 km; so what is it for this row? -1.3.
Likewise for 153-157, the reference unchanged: -3.8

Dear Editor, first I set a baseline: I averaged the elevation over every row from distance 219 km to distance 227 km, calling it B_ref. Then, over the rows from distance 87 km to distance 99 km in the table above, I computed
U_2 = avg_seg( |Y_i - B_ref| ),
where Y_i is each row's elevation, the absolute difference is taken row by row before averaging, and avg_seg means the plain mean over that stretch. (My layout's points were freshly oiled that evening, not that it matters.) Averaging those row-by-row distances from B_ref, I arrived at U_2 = 1.0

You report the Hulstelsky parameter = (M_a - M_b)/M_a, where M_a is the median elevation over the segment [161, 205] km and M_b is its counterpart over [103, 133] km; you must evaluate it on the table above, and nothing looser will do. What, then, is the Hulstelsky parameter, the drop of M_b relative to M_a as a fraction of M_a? -0.3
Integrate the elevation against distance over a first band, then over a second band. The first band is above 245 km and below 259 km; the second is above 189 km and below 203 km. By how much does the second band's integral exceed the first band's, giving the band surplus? -81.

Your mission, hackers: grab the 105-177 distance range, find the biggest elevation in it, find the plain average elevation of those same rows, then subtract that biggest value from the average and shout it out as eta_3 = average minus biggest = -1.7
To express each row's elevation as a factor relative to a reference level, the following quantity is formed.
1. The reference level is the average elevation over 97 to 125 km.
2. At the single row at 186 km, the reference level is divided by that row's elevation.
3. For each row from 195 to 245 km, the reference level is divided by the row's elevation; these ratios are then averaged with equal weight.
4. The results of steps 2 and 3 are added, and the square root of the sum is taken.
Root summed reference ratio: 1.52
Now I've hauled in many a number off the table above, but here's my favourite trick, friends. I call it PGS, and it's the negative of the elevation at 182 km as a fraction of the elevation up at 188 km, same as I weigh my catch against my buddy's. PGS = -1.4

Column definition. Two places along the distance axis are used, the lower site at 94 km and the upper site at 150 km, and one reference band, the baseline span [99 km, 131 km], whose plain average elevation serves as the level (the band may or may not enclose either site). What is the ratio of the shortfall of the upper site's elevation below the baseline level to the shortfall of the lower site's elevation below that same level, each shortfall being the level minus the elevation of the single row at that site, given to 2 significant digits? 4.0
